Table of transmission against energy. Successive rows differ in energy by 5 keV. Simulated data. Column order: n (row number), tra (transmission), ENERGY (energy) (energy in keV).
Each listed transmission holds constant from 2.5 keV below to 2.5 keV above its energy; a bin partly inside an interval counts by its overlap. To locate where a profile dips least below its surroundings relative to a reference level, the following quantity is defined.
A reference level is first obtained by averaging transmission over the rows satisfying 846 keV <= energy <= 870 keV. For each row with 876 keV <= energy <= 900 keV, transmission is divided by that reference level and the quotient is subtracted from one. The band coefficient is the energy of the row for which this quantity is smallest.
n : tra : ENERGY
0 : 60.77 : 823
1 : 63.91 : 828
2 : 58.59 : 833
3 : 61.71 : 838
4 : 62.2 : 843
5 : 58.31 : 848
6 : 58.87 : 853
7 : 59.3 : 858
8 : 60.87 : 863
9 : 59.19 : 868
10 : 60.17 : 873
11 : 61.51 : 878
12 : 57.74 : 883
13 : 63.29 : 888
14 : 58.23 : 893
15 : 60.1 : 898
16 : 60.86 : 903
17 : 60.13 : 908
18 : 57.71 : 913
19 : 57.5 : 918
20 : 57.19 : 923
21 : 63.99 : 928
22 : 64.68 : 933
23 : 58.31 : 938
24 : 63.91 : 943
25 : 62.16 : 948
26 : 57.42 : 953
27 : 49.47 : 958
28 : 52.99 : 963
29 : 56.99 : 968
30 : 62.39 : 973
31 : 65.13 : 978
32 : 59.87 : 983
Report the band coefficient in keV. 888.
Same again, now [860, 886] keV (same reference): 878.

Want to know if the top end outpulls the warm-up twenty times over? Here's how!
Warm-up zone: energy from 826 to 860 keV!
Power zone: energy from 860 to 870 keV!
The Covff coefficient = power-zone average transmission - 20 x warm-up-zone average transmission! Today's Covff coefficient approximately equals -1148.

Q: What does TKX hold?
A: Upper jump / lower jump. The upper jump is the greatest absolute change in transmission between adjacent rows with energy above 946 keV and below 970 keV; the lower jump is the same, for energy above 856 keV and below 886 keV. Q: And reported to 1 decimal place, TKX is 2.1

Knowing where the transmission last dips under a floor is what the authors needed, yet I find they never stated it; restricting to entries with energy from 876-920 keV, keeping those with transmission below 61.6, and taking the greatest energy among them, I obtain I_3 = 918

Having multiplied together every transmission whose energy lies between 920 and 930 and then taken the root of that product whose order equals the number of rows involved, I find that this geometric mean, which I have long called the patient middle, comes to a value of 60.5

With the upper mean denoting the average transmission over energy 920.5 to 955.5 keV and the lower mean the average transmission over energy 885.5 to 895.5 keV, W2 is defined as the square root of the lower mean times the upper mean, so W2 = 60.9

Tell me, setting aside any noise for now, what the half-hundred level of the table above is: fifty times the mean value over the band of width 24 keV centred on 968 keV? 2870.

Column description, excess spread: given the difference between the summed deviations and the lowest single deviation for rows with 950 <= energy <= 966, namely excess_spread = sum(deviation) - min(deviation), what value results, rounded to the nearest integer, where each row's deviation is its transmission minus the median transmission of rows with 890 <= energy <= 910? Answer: -10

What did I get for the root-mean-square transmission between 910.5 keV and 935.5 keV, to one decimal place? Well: 60.3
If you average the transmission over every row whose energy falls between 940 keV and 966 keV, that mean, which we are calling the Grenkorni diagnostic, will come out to 57.2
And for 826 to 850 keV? 60.9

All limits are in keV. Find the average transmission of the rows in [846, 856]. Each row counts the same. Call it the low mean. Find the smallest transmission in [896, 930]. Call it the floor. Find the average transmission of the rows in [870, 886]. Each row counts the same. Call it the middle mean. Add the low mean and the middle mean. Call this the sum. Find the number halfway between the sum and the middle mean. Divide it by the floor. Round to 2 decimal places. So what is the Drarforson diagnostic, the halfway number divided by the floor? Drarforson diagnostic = 1.56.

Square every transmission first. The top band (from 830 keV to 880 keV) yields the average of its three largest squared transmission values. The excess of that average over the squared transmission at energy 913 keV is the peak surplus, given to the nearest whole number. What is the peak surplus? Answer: 490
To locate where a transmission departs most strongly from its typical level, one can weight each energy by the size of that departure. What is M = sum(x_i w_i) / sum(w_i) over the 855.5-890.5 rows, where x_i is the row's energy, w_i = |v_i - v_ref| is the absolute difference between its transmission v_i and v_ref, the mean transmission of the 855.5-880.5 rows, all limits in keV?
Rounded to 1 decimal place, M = 878.5 keV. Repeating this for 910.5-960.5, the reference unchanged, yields 939.9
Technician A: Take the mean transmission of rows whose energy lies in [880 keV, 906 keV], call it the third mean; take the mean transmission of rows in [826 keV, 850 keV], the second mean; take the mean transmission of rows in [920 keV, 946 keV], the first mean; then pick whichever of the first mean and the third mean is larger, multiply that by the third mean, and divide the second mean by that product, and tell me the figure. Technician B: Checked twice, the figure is 0.0165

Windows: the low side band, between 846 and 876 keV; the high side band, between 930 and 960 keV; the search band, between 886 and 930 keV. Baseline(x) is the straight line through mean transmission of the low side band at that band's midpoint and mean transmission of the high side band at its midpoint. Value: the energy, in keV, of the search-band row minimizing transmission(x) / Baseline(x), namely 923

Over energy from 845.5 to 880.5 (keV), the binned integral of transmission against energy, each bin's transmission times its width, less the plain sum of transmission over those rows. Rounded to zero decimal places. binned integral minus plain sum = 1673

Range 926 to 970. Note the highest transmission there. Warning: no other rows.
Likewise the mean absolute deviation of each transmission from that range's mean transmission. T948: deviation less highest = -60.4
